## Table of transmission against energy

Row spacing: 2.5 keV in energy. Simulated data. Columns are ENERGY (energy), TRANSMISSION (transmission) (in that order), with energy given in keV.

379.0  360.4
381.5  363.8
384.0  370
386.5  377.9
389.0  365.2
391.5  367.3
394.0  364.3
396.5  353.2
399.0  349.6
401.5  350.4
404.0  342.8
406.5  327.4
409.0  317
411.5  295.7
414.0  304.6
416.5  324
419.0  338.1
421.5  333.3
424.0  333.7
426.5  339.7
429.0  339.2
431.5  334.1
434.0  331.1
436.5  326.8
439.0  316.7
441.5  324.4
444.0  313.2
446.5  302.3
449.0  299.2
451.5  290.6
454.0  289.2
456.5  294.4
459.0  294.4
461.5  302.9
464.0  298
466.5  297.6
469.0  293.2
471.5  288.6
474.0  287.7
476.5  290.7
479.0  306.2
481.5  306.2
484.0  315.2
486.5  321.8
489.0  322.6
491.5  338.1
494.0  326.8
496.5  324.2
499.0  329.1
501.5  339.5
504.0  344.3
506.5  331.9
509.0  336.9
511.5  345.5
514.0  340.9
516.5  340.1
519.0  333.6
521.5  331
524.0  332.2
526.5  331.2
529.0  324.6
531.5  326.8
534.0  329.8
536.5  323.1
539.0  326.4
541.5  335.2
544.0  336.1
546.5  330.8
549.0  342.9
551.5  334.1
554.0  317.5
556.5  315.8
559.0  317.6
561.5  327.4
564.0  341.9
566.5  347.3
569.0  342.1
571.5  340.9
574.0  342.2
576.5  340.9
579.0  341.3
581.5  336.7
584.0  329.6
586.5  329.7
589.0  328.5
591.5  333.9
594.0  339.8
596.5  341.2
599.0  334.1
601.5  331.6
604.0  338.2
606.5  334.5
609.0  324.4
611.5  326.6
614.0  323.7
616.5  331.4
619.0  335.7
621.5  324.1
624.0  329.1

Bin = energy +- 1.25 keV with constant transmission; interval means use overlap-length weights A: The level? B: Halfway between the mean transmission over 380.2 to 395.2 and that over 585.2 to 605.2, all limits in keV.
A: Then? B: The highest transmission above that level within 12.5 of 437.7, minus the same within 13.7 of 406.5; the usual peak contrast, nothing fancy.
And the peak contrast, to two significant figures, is -25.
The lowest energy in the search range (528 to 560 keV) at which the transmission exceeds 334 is 541.5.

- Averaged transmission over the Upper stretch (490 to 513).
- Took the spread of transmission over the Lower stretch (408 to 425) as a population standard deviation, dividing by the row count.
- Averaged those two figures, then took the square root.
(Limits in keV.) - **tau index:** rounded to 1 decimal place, 13.2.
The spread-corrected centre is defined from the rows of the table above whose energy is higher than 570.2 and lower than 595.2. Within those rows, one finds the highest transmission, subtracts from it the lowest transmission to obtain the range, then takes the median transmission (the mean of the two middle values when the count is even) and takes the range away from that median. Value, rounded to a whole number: 325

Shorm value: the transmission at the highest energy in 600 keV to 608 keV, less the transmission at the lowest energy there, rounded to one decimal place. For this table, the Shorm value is 2.9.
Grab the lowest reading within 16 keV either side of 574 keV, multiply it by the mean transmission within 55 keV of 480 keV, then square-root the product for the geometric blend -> 318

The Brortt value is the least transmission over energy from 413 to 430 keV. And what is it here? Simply 304.6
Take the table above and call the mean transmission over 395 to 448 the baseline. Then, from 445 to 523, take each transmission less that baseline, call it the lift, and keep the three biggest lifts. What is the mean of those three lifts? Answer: 15.1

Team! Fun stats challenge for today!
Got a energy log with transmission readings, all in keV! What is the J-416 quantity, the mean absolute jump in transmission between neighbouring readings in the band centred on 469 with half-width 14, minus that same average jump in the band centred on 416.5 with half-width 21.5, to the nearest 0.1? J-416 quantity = -3.6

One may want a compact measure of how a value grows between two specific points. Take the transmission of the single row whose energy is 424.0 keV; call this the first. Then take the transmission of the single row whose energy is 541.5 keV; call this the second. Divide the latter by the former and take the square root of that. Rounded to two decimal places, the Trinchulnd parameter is 1.00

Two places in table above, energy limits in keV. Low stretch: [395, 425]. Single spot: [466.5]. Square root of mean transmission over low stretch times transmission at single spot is 314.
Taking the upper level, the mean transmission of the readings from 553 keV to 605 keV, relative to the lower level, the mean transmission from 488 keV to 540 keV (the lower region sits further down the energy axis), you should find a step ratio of 1.01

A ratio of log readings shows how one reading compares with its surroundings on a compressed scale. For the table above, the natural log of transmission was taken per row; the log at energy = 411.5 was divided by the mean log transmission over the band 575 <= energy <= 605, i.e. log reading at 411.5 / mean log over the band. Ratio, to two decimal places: 0.98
